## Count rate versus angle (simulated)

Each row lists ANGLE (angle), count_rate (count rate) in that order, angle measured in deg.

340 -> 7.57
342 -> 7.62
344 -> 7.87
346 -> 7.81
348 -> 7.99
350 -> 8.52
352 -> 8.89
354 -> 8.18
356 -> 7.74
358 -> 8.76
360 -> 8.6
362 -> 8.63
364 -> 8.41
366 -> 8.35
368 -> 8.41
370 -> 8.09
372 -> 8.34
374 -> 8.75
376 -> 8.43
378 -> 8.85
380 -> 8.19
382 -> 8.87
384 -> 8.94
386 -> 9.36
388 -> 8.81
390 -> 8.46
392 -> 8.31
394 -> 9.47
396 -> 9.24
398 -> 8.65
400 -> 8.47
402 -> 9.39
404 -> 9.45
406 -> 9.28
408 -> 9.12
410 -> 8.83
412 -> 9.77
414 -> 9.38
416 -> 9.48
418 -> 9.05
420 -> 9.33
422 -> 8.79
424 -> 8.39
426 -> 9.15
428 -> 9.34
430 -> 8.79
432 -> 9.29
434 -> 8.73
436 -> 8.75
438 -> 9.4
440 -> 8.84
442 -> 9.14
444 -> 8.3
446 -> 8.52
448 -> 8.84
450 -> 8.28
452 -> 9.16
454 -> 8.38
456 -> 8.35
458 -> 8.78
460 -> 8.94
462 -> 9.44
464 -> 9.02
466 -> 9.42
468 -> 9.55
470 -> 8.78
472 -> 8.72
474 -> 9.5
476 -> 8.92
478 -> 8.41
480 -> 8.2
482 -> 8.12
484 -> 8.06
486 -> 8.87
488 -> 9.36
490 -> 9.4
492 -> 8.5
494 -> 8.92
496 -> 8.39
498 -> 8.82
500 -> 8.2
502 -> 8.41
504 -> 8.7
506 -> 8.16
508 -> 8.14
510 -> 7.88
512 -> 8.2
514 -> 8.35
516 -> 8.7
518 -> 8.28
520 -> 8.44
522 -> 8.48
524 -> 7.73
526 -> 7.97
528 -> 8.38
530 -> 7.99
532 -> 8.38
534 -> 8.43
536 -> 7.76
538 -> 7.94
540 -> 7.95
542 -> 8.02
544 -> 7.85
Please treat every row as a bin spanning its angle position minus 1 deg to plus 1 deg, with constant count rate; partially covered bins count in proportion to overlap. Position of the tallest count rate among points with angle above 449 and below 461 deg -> 452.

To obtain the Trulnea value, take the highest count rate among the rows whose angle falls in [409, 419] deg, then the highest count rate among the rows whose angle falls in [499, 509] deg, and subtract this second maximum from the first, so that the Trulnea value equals 1.1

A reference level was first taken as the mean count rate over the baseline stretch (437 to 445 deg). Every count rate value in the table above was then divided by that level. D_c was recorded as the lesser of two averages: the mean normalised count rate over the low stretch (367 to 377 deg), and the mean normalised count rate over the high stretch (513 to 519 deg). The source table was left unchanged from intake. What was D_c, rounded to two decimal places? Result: 0.94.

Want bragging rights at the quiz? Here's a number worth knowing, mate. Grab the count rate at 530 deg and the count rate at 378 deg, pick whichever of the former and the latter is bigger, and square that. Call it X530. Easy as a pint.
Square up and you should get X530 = 78.3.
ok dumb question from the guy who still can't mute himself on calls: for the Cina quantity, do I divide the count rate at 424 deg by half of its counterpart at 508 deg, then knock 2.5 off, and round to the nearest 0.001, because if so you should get -0.439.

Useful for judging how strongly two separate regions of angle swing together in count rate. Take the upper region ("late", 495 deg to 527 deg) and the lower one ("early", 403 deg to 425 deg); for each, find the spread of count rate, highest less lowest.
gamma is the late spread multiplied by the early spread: 1.5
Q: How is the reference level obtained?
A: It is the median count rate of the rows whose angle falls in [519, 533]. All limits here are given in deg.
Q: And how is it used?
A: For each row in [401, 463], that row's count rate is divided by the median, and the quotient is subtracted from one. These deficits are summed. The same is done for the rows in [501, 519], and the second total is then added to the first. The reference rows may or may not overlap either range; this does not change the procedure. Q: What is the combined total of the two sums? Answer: -2.2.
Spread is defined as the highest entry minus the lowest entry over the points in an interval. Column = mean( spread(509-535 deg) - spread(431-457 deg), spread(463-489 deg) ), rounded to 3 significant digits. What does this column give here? 0.670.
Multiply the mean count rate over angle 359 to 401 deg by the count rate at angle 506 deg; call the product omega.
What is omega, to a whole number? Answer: 71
